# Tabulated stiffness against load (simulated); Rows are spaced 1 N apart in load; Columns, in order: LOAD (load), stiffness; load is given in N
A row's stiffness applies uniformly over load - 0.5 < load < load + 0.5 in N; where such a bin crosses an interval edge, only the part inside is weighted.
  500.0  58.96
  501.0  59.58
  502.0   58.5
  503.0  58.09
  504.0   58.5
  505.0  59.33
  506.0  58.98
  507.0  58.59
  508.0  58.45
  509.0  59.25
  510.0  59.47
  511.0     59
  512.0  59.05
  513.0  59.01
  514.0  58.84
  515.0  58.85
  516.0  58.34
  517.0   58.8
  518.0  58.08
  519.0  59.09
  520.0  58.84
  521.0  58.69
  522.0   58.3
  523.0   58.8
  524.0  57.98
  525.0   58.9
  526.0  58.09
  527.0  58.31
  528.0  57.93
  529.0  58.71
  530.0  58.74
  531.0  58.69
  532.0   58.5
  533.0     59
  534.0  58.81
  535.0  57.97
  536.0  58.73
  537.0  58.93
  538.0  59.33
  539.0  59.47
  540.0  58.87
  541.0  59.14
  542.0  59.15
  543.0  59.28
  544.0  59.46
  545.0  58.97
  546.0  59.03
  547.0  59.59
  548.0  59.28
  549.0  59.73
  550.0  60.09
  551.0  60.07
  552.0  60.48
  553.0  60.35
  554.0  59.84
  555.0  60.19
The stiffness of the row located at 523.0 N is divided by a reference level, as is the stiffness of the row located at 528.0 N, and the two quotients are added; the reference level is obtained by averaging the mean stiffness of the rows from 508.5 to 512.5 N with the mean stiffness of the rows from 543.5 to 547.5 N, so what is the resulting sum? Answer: 1.97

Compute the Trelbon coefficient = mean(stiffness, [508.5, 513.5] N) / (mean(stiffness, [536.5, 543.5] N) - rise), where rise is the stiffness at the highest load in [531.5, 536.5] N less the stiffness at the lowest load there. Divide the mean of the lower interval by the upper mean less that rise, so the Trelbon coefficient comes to 1.004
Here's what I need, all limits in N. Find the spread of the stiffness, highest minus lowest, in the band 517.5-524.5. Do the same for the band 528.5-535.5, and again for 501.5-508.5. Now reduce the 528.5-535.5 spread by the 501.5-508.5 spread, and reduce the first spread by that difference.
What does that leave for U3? 1.32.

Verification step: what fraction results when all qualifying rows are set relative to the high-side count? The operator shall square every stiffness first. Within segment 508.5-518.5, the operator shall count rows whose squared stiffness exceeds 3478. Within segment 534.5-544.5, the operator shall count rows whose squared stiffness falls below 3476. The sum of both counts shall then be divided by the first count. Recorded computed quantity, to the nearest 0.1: 1.8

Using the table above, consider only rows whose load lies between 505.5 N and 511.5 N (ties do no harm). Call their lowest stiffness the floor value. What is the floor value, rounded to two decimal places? 58.45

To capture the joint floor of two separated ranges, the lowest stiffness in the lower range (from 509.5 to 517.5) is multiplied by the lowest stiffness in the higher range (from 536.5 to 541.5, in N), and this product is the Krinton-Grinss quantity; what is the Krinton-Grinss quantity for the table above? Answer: 3434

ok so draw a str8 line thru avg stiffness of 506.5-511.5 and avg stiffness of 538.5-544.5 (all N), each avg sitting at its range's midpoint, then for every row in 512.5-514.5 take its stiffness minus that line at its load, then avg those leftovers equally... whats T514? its -0.1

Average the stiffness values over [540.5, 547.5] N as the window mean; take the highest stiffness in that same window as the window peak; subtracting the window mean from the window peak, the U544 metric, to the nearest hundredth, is 0.36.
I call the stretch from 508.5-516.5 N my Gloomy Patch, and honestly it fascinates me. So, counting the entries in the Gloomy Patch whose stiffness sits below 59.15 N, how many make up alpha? 6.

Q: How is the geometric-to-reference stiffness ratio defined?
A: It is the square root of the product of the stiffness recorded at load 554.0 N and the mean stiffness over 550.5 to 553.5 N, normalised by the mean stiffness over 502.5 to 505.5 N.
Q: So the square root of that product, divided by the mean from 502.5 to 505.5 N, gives 1.02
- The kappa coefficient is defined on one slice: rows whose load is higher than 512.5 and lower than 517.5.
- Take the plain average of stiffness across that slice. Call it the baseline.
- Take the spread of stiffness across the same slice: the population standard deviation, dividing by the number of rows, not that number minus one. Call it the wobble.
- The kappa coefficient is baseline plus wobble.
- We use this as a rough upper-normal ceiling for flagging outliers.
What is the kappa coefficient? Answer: 59.0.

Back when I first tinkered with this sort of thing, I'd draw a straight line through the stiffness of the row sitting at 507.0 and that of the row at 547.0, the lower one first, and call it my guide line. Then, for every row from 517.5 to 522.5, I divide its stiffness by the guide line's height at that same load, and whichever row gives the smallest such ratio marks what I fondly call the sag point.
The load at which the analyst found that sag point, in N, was 518.0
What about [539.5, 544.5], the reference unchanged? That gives 540.0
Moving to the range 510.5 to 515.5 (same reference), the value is 515.0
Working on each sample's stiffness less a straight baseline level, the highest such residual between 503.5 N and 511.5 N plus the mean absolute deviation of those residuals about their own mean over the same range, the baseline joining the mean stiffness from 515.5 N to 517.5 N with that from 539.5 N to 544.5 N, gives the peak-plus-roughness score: 1.37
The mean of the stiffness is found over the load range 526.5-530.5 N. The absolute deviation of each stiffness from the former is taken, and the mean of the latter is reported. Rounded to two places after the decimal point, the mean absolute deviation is 0.30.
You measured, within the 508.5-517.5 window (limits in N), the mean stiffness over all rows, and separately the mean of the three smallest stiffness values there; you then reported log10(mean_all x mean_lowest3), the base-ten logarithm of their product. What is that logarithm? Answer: 3.539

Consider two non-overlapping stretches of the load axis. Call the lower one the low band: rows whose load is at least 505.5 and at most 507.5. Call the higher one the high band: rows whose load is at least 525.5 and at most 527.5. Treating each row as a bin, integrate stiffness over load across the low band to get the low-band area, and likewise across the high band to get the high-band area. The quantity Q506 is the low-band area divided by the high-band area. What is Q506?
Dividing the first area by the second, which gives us 1.01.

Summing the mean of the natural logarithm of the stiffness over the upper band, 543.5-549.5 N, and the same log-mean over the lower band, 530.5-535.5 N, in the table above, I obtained 8.154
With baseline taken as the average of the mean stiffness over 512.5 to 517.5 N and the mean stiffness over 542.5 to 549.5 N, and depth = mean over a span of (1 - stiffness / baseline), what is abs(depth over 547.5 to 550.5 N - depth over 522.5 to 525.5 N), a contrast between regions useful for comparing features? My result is 0.019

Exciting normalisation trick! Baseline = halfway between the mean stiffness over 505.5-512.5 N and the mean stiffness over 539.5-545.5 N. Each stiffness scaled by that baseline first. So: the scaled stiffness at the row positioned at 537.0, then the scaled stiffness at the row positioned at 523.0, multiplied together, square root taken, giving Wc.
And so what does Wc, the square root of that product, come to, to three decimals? 0.997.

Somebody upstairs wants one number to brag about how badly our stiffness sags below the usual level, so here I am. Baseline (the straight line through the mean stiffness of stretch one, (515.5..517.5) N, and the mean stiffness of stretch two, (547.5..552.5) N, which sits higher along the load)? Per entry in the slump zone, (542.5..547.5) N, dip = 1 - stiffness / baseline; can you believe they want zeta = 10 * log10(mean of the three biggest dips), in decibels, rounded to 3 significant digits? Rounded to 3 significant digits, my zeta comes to -19.8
